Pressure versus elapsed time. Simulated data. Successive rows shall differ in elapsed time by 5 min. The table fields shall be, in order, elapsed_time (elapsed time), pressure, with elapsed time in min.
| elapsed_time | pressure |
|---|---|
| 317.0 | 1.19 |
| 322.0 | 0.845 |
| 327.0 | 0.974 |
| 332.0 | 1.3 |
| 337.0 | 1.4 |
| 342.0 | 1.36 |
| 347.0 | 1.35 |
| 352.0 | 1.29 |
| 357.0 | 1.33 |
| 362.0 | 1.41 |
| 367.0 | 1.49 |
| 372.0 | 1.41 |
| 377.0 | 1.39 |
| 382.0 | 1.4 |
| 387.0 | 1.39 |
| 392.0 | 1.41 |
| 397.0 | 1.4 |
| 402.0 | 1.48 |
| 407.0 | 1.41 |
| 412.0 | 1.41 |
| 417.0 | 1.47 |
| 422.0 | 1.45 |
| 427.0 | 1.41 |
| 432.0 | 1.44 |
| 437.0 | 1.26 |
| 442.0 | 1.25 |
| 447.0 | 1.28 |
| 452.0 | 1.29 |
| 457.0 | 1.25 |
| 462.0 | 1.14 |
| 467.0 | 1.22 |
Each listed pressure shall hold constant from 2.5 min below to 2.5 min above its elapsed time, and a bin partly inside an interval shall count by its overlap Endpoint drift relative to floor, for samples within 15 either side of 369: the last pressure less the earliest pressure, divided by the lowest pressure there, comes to 0.05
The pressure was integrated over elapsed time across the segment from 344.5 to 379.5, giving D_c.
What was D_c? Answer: 48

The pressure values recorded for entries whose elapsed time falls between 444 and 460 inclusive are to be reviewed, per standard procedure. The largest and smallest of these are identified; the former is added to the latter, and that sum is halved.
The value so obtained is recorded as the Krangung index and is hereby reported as 1.27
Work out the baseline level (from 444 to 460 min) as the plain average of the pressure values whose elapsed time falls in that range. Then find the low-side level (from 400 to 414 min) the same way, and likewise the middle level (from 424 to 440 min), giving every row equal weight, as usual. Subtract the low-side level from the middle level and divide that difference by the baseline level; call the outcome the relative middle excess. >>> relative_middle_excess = -0.05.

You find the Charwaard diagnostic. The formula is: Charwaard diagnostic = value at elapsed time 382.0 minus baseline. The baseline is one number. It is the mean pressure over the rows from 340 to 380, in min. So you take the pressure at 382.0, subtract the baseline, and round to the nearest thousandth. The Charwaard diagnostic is 0.021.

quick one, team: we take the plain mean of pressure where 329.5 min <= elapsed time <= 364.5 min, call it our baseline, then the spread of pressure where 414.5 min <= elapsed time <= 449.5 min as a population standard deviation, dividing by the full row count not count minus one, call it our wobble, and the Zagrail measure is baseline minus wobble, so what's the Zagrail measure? 1.26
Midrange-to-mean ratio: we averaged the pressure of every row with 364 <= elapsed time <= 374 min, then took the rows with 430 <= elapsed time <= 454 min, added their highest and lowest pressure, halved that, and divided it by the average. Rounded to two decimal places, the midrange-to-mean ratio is 0.93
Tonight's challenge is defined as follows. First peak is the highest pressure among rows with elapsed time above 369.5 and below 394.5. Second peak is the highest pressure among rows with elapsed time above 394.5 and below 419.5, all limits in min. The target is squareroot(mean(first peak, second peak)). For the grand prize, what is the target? 1.20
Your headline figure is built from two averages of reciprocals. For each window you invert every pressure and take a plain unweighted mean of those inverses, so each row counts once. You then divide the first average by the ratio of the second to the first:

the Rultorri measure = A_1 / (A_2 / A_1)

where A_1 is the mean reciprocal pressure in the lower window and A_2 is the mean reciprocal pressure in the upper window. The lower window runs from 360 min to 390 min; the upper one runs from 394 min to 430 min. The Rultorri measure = 0.72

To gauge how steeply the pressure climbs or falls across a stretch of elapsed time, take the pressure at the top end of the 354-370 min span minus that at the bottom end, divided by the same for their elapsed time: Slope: 0.016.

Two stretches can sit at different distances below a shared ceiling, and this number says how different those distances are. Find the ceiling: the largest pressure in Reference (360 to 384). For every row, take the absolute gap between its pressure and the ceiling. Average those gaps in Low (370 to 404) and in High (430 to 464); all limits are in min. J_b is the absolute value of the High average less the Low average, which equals 0.14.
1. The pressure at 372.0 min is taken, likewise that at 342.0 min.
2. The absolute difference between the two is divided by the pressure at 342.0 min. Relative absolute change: 0.037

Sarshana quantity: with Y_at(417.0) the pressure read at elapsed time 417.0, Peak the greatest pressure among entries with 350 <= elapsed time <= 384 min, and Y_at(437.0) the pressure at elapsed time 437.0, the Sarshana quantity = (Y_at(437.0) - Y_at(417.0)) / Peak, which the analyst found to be -0.14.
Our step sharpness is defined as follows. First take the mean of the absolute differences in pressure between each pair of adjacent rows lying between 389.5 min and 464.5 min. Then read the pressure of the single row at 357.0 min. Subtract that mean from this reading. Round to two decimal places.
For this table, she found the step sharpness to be 1.28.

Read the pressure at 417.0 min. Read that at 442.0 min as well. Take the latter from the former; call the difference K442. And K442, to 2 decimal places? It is 0.22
